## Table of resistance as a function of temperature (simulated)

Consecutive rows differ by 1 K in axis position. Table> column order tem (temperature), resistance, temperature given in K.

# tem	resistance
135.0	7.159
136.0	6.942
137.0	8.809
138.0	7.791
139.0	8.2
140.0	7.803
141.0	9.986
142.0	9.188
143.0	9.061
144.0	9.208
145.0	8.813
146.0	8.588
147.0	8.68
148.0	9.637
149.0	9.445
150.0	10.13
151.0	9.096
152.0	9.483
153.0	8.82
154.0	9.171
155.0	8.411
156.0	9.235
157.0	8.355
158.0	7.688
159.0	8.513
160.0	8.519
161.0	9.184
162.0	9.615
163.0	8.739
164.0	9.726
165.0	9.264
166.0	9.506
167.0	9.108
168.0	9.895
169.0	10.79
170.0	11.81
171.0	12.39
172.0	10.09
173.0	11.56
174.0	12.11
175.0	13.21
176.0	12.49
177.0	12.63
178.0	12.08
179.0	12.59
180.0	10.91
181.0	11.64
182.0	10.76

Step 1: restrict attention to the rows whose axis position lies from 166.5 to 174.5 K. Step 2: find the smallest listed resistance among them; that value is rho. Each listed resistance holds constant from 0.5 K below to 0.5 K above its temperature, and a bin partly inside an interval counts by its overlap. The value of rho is 9.108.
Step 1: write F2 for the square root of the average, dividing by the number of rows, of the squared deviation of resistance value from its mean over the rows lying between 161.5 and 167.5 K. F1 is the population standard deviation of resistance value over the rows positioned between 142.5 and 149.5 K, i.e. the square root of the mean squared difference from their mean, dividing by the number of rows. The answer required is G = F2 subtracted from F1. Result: 0.0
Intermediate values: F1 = 0.36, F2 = 0.33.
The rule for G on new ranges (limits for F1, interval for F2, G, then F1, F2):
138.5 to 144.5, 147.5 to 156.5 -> 0.3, 0.72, 0.46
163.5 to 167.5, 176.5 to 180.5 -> -0.5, 0.24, 0.69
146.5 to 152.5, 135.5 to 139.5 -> -0.2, 0.45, 0.68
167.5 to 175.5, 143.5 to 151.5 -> 0.6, 1.08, 0.49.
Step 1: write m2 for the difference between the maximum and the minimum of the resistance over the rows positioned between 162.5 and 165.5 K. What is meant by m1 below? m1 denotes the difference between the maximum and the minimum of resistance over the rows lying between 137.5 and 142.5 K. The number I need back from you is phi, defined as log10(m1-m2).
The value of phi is 0.08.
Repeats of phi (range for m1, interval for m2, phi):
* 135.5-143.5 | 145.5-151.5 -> 0.18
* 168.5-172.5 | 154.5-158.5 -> -0.12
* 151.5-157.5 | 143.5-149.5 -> -1.10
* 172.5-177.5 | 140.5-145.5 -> -0.32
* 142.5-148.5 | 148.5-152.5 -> -1.82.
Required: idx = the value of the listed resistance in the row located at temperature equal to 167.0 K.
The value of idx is 9.108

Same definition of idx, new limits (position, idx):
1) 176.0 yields 12.49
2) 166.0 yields 9.506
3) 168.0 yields 9.895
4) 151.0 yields 9.096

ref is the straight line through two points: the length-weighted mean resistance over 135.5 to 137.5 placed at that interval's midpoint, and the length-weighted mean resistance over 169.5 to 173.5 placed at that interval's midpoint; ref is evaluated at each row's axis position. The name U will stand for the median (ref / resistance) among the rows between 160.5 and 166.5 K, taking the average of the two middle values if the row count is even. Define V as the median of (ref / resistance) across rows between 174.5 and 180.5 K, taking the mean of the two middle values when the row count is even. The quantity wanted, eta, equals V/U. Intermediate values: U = 1.14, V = 0.96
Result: 0.85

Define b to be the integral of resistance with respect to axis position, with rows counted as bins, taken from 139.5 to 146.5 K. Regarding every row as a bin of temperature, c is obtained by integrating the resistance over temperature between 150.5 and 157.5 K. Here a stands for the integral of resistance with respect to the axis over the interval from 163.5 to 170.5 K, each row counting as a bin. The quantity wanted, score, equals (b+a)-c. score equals 70.2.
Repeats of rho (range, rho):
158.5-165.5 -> 8.513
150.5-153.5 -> 8.82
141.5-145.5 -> 8.813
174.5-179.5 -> 12.08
